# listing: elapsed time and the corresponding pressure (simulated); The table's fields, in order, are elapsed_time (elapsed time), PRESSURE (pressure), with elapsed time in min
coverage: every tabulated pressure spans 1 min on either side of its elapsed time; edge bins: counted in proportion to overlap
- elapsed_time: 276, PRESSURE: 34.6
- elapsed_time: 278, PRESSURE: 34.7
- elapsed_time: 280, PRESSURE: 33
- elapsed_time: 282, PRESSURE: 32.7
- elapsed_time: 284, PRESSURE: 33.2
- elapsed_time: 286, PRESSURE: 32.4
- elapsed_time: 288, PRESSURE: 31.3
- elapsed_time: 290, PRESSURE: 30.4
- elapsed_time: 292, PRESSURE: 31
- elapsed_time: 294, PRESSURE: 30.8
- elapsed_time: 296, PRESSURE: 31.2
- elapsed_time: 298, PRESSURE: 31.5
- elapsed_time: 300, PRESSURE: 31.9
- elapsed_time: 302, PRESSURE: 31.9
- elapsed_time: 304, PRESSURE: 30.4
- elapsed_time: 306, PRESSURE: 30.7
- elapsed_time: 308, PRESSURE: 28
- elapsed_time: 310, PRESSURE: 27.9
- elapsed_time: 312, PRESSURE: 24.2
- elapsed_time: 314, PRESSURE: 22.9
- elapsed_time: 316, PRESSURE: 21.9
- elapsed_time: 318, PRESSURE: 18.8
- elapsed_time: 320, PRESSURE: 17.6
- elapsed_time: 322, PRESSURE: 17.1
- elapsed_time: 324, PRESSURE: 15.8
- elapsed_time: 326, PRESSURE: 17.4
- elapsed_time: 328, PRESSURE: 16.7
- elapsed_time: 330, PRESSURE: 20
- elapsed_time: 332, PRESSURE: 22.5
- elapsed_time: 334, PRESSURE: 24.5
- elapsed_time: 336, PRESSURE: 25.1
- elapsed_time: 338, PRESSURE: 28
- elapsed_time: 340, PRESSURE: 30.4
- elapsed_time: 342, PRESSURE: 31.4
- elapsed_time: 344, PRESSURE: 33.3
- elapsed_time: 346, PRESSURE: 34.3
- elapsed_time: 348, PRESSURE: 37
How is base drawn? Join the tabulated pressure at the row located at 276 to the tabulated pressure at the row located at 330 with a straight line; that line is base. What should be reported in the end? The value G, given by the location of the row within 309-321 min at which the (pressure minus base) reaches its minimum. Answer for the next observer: 320 min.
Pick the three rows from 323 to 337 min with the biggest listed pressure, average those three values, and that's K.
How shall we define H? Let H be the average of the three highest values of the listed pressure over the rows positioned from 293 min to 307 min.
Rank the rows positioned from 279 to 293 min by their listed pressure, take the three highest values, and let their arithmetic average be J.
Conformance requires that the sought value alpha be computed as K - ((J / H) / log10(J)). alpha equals 23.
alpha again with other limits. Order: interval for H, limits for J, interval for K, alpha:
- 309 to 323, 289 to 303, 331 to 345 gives 31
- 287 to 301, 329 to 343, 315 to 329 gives 19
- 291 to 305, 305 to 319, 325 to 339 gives 25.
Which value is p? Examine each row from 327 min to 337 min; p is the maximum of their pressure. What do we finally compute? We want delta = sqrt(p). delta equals 5.01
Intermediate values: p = 25.1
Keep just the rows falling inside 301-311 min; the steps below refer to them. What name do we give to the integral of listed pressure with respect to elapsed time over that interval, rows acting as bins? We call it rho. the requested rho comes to 298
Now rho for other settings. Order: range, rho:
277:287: 332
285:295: 312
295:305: 314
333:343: 279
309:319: 231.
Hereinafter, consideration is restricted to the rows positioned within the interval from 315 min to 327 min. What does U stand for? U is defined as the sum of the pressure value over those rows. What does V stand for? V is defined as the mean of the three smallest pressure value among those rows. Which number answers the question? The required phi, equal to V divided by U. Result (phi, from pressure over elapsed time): 0.154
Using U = 109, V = 17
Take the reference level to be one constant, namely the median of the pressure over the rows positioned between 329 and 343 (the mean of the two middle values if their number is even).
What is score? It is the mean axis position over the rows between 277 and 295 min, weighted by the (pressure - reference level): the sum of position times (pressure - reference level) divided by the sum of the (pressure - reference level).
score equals 285.1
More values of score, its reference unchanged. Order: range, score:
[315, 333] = 323.8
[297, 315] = 301.9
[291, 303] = 297.2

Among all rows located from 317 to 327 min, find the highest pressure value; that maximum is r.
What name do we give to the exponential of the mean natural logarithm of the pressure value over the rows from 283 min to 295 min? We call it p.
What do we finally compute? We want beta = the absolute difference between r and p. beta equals 13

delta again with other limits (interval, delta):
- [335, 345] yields 5.77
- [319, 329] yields 4.20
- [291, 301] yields 5.65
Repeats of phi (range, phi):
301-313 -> 0.154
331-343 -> 0.148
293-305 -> 0.164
